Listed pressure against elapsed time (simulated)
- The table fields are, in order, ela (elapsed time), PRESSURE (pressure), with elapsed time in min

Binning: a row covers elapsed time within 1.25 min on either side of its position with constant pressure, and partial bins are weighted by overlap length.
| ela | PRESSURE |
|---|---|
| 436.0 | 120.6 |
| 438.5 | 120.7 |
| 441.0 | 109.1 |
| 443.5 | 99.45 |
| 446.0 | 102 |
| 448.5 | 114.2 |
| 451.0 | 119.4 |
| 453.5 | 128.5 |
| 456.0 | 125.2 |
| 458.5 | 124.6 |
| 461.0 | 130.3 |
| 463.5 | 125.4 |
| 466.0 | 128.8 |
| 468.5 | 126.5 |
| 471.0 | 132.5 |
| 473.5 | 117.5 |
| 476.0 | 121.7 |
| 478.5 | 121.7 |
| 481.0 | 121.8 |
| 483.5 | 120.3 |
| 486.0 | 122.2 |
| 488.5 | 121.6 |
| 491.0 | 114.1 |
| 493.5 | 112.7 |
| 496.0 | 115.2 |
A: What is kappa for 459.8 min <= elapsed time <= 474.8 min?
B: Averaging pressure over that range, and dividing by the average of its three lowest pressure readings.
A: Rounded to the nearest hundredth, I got 1.03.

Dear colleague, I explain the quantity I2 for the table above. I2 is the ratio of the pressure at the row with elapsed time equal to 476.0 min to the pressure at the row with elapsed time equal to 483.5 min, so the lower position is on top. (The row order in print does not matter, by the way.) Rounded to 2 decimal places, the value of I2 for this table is 1.01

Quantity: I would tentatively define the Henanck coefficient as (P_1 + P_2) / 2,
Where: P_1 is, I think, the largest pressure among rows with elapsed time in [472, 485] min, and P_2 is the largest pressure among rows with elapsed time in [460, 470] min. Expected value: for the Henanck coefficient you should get 126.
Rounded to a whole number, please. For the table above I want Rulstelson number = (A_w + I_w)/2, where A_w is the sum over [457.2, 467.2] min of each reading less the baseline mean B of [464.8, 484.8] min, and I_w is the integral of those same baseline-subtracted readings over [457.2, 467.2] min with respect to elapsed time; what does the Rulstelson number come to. 24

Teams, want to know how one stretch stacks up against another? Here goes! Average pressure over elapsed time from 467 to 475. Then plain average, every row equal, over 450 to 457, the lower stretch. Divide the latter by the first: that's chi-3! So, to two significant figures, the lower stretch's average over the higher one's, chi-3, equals 0.99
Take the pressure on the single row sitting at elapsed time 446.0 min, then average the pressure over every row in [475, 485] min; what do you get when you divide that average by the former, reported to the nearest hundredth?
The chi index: 1.19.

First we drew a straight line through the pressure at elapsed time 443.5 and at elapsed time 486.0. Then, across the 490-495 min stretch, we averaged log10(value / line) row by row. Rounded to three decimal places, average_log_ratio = -0.044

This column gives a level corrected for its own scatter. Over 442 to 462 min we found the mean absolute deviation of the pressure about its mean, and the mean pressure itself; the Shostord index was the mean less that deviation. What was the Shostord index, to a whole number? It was 108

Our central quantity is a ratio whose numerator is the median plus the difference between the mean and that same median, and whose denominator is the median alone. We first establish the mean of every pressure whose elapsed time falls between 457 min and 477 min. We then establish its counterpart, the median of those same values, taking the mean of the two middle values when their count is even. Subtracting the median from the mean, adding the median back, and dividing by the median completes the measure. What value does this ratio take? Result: 1.000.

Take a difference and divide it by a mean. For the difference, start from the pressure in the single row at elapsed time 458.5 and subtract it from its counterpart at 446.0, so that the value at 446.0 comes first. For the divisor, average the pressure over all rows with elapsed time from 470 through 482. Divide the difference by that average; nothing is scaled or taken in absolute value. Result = -0.18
